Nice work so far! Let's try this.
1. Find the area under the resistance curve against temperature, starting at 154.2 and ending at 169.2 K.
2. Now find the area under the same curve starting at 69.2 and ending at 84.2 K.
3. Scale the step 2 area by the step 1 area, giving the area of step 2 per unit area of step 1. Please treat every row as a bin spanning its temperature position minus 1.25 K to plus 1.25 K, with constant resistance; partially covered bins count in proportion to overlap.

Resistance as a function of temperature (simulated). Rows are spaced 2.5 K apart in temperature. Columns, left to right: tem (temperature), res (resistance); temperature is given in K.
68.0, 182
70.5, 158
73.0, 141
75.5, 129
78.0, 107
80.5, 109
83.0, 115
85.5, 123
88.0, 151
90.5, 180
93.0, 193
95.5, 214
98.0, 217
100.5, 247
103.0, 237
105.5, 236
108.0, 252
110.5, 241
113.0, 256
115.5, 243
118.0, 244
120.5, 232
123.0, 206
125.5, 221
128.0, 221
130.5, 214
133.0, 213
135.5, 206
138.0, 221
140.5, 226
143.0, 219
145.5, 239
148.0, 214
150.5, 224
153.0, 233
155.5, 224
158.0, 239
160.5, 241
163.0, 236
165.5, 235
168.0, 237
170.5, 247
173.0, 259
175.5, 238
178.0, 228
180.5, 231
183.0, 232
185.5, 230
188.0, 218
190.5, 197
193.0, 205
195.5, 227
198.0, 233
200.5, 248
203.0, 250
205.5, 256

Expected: 0.54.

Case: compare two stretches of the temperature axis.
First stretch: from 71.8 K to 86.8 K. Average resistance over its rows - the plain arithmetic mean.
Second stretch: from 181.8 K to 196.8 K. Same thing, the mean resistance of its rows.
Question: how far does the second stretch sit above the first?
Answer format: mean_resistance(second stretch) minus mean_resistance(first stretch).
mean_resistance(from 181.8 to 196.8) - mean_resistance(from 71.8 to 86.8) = 97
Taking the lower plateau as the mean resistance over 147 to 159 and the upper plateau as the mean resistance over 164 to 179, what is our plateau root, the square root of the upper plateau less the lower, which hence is 3.7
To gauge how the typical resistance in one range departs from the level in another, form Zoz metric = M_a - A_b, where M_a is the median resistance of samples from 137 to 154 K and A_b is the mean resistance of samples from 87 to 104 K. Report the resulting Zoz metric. 18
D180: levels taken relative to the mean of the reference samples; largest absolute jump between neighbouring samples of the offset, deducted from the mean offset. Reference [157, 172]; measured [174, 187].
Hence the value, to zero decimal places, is -17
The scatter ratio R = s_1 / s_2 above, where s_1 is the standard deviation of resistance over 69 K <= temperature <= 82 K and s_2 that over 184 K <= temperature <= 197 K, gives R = 1.5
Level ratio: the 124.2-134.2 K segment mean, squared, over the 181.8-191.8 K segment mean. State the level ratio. 215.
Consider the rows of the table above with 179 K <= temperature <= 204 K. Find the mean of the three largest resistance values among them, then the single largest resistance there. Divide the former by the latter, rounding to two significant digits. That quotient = 0.97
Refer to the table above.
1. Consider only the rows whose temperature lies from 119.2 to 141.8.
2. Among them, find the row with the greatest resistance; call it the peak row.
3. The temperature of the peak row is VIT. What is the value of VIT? 120.5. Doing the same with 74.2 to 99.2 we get 98.0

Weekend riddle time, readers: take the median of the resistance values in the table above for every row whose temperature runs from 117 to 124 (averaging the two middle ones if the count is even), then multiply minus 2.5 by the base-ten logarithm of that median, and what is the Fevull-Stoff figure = -5.91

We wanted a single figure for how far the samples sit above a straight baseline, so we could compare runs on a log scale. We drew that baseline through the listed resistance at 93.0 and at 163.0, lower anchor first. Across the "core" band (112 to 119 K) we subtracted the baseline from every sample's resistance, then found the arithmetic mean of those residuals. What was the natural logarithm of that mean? 3.7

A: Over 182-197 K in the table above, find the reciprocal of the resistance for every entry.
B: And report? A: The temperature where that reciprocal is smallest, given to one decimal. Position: 183.0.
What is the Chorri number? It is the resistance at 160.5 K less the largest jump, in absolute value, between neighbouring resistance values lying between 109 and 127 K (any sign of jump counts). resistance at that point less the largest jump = 215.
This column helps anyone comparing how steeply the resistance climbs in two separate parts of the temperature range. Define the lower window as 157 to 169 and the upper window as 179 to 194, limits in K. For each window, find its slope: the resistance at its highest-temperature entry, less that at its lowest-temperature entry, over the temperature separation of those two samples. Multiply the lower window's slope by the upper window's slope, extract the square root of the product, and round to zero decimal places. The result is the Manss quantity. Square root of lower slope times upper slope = 1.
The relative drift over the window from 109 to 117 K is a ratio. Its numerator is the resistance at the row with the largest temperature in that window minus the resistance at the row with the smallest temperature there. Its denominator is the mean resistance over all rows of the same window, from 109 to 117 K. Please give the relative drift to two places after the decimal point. 0.01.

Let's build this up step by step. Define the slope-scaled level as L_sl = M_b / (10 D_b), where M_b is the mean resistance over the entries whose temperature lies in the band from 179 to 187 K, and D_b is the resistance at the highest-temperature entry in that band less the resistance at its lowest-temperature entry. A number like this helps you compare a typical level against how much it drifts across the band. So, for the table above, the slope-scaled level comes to -23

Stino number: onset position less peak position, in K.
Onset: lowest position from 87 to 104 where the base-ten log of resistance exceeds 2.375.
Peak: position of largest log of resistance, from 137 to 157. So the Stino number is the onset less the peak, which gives -45.0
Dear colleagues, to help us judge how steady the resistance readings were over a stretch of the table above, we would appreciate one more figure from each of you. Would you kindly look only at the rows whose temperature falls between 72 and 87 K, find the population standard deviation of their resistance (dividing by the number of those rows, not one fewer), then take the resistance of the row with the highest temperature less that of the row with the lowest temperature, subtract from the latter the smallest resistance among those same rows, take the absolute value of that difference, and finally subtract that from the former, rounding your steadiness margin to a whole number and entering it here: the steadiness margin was -113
